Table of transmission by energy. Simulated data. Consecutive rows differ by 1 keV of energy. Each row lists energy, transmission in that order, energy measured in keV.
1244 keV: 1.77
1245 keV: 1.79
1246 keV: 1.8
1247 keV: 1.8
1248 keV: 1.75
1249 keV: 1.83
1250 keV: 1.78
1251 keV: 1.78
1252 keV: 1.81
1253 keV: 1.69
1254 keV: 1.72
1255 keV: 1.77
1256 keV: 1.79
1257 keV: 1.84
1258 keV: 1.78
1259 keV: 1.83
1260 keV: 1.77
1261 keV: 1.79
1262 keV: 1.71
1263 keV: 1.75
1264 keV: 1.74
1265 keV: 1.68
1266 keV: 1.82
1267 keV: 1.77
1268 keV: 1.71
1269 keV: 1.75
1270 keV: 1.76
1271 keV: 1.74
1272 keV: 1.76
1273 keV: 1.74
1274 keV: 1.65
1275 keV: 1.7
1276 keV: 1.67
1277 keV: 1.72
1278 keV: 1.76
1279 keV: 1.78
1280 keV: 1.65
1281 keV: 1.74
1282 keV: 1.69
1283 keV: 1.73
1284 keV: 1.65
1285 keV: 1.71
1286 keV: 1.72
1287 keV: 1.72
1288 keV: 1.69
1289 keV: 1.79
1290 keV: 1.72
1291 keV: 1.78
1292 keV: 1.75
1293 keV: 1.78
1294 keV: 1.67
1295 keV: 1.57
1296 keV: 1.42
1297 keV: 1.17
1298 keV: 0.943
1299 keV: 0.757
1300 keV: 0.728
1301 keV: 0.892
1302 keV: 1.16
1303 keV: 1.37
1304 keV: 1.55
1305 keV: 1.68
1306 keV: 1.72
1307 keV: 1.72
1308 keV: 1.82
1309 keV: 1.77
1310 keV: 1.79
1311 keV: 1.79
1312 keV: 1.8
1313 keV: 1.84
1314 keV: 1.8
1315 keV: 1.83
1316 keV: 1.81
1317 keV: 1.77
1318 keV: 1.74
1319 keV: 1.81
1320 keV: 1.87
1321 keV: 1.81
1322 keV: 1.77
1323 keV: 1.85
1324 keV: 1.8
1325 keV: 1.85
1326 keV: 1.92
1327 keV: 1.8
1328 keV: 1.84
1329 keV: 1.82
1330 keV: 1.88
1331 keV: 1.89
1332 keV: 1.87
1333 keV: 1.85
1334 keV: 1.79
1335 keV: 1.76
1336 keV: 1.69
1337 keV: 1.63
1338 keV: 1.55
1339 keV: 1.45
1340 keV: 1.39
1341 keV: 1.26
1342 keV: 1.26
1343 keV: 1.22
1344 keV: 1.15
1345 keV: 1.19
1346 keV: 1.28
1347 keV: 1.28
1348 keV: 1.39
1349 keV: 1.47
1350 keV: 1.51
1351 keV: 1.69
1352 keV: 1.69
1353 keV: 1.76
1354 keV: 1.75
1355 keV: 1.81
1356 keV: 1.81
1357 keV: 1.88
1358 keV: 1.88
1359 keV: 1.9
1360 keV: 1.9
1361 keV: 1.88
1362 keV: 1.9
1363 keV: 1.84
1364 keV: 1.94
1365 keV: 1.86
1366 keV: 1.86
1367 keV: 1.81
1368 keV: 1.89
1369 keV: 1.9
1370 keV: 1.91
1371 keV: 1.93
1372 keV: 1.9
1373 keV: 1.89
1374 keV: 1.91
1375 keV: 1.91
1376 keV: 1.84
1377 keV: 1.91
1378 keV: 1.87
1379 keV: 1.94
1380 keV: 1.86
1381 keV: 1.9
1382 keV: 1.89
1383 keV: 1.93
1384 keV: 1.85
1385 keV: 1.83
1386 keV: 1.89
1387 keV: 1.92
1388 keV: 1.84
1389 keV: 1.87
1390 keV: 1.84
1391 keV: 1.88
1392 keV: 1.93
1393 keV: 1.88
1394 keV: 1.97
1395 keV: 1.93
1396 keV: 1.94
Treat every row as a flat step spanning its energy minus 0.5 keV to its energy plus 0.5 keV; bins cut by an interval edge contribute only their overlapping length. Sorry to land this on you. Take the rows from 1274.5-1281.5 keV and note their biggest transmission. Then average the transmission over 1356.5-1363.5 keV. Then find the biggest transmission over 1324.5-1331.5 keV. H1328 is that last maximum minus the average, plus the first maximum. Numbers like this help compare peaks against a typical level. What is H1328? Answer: 1.82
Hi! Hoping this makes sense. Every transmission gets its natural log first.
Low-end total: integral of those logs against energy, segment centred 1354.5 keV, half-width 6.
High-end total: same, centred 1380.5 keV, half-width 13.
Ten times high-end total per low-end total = 25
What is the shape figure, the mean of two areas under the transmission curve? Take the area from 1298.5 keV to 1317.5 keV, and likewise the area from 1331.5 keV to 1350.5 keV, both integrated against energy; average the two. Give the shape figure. 28.8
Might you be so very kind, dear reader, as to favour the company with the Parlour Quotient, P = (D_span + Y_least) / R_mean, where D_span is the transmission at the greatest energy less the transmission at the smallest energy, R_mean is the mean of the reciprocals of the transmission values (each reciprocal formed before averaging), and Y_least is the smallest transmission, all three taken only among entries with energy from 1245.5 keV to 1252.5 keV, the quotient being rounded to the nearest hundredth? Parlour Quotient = 3.15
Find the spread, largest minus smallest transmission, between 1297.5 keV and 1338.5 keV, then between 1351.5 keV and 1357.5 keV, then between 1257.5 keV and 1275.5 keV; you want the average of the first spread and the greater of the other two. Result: 0.69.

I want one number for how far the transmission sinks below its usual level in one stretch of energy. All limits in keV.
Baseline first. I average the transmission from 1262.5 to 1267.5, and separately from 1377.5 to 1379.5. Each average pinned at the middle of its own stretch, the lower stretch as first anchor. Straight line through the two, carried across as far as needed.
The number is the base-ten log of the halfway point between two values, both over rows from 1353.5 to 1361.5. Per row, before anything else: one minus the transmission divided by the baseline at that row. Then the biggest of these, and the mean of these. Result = -1.4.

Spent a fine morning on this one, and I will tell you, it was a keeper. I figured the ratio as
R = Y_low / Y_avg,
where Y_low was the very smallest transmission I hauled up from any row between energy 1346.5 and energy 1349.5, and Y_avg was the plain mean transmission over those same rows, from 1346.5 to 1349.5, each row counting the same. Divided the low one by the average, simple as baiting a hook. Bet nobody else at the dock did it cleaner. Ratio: 0.928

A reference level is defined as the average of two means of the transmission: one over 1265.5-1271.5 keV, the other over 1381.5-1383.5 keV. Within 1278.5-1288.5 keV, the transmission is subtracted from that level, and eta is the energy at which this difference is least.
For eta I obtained 1279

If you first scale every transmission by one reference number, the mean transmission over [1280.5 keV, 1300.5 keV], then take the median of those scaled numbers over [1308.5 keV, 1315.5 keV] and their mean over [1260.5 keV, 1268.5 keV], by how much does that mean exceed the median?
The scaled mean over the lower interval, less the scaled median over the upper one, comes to -0.03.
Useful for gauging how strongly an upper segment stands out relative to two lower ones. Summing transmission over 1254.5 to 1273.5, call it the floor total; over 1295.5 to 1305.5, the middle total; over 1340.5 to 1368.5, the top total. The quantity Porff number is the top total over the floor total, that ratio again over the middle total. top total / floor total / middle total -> 0.12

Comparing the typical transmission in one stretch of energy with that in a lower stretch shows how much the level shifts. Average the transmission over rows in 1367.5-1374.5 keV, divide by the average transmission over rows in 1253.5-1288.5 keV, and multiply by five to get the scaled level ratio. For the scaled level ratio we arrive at 5.48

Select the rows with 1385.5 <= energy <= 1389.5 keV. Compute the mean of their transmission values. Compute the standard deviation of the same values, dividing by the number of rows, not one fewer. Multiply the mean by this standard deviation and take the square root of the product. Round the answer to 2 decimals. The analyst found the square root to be 0.23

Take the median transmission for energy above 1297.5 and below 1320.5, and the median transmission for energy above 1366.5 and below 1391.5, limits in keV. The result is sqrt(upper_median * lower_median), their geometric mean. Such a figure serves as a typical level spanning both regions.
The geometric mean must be 1.83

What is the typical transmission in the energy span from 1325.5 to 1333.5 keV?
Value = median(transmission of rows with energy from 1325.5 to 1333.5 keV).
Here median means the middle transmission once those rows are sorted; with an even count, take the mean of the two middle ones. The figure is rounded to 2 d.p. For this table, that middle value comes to 1.86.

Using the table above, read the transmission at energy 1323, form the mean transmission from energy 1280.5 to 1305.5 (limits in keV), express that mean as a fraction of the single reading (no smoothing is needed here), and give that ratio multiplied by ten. 8.1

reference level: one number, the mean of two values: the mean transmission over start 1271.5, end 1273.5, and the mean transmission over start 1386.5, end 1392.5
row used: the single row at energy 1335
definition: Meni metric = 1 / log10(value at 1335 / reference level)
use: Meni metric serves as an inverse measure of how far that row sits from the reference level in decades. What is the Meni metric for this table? -75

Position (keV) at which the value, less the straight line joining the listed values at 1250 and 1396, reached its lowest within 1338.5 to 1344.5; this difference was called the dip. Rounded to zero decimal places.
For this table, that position 1344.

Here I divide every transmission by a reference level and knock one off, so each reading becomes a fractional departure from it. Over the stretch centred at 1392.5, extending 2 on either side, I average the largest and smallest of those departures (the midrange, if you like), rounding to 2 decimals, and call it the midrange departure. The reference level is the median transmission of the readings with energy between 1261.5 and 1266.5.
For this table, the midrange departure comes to 0.11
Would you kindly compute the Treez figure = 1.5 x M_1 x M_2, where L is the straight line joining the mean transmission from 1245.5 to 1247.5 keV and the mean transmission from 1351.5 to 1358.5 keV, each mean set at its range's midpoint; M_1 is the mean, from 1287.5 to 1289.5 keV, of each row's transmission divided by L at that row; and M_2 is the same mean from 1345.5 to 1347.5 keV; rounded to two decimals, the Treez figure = 1.03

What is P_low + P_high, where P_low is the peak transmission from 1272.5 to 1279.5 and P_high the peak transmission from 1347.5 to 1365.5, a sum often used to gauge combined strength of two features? 3.72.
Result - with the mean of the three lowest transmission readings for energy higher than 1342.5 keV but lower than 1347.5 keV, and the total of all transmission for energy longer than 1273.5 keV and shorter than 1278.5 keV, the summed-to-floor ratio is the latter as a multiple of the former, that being 7.2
